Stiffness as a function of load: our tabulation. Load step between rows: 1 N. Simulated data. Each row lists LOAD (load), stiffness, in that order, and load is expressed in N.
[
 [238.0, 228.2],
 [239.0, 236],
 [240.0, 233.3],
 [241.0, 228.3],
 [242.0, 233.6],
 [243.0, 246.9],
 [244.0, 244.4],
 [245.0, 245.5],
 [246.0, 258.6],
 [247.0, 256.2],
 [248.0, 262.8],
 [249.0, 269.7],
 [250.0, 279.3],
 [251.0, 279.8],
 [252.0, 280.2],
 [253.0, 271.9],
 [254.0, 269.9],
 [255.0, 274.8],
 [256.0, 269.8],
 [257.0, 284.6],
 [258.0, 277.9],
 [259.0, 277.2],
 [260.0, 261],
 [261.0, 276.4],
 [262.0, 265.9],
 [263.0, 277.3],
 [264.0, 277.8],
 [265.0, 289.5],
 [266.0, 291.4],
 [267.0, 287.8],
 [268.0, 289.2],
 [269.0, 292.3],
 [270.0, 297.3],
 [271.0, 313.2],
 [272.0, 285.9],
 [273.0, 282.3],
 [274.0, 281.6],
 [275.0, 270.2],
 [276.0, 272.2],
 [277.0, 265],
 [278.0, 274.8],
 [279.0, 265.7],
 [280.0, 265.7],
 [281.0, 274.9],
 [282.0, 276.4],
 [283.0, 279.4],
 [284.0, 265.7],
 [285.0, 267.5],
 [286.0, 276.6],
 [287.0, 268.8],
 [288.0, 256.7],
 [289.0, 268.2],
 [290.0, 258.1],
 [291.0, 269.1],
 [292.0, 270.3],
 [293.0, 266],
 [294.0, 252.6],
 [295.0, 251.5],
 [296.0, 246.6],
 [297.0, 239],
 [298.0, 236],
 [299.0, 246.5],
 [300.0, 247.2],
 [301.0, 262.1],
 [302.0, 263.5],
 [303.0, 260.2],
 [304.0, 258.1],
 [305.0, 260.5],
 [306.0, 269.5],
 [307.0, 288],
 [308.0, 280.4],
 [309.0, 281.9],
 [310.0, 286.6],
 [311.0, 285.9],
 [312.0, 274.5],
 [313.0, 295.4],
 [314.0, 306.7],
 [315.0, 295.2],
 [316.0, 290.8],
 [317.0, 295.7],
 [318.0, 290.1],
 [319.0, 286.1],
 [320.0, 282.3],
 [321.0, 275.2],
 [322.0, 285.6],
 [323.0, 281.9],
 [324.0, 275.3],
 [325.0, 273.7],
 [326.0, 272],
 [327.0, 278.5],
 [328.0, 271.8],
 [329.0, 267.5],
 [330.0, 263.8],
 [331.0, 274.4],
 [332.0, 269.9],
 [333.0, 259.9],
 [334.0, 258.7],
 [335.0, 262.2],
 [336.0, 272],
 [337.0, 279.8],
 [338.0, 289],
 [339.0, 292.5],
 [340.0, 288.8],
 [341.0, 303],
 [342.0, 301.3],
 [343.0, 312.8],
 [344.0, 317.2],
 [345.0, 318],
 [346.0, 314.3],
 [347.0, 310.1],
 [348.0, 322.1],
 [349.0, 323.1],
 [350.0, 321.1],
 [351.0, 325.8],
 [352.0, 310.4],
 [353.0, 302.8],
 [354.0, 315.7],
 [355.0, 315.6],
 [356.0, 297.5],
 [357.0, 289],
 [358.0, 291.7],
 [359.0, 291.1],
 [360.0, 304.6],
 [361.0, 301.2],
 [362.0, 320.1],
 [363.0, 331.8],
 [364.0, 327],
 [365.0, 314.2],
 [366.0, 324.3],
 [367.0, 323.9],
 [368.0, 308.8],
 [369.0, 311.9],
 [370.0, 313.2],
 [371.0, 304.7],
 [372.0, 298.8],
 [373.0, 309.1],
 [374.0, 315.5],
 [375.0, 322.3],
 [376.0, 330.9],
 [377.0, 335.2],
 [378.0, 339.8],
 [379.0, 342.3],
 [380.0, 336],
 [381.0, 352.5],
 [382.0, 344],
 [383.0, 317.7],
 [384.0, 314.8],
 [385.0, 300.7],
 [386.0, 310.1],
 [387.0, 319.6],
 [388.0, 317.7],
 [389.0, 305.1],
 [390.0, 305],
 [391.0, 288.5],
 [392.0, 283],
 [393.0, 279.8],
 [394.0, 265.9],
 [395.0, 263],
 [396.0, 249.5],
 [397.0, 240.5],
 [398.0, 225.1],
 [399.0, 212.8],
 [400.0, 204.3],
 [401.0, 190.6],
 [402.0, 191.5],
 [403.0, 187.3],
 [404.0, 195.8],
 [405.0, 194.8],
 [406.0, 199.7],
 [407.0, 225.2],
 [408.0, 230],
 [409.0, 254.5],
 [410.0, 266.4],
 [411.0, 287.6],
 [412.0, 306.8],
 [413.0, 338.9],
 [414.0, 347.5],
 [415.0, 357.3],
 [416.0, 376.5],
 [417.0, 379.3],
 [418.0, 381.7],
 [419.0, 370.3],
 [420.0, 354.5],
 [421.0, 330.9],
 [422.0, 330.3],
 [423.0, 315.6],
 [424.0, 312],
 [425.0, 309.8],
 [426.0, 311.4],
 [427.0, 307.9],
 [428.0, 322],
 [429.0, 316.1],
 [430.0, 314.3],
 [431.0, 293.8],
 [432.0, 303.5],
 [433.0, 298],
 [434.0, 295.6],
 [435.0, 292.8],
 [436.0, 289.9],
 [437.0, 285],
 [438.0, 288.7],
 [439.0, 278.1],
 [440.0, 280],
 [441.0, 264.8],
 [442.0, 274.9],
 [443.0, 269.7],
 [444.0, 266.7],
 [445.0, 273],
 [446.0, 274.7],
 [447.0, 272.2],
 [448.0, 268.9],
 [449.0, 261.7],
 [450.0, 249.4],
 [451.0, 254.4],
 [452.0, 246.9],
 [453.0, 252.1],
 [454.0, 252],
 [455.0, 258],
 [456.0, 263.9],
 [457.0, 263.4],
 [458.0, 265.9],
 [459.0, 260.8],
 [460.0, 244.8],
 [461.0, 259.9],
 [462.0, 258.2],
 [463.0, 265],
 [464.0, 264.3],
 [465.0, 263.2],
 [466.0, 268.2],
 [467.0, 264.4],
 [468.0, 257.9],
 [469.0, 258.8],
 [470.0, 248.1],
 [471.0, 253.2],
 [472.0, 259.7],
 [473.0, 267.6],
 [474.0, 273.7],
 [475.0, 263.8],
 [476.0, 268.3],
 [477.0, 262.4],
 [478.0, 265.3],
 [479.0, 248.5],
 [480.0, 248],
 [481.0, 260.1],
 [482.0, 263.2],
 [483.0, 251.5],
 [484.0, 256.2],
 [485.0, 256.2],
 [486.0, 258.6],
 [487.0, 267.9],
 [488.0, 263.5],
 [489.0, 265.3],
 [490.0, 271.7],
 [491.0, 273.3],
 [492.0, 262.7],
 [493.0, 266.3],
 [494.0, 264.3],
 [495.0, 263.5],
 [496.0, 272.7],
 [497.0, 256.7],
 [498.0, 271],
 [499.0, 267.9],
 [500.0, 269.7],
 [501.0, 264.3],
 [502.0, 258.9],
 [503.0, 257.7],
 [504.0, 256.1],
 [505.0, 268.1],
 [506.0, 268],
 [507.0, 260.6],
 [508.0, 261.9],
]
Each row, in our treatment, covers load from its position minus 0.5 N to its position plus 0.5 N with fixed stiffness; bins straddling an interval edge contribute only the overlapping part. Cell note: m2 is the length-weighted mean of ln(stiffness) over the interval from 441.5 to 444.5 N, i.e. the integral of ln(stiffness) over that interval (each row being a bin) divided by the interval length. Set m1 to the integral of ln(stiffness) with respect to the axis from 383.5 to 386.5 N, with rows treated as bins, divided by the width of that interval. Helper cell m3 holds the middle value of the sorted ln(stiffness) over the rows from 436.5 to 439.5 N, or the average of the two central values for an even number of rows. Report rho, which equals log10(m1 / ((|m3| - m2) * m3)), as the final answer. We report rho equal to 1.3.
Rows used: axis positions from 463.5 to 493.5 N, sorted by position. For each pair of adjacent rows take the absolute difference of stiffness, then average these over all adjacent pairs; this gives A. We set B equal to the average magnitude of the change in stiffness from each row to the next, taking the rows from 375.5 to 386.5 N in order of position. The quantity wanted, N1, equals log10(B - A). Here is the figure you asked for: 0.58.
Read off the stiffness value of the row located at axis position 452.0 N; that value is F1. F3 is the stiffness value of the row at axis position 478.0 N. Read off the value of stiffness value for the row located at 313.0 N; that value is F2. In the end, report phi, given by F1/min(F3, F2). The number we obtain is 0.93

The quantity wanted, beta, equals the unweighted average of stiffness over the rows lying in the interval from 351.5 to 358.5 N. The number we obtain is 303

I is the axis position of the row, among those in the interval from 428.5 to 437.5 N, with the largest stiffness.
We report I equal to 429.0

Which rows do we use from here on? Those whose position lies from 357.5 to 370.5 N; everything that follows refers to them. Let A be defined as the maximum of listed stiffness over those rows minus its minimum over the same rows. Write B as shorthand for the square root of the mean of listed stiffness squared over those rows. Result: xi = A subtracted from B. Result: 272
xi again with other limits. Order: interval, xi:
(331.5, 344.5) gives 227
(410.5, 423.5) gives 251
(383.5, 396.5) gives 223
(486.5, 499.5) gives 250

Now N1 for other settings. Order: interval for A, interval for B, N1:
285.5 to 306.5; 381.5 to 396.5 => 0.45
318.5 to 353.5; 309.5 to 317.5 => 0.52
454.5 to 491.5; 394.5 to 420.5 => 0.80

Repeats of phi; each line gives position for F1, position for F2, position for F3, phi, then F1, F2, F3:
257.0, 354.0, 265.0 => 0.98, 284.6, 315.7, 289.5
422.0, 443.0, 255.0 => 1.22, 330.3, 269.7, 274.8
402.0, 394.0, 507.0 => 0.73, 191.5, 265.9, 260.6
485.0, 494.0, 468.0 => 0.99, 256.2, 264.3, 257.9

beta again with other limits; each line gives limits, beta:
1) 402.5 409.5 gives 212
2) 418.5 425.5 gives 332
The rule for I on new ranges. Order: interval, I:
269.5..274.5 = 271.0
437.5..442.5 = 438.0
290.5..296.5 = 292.0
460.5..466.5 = 466.0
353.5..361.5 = 354.0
